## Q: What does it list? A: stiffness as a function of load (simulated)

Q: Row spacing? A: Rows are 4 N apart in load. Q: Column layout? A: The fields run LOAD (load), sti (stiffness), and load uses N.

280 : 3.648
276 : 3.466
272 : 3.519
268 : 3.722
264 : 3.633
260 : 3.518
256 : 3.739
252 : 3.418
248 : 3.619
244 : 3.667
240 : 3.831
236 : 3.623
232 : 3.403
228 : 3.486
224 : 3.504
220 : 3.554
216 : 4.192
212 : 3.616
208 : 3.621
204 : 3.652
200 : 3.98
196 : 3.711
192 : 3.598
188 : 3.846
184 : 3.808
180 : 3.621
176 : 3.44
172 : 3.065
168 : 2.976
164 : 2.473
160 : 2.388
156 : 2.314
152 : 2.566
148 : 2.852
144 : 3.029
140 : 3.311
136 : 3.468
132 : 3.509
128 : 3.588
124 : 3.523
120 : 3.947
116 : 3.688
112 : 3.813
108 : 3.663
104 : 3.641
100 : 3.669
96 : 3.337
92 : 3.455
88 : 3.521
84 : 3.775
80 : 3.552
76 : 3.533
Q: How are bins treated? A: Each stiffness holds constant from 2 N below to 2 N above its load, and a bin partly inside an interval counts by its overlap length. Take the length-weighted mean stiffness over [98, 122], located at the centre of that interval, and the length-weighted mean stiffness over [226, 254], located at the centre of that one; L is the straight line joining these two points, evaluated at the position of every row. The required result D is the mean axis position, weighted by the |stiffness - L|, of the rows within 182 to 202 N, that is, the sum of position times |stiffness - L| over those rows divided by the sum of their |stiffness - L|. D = 193.2 N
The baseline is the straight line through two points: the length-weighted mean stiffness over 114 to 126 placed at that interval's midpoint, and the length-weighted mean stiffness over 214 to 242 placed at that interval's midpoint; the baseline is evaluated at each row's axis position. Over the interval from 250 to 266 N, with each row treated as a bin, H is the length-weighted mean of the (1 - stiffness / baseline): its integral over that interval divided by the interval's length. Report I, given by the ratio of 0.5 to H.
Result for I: 30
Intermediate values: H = 0.02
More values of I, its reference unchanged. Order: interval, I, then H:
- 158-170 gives 2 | 0.29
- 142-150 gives 2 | 0.21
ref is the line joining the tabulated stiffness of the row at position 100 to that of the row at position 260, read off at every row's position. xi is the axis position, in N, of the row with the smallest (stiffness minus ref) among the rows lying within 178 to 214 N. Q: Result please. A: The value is 192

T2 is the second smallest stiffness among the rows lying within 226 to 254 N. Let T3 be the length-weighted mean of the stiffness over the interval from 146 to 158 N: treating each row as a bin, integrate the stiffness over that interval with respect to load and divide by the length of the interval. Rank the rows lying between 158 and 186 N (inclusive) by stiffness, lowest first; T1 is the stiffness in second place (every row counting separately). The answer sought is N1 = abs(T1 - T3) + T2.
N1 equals 3.5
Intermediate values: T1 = 2.473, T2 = 3.418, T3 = 2.58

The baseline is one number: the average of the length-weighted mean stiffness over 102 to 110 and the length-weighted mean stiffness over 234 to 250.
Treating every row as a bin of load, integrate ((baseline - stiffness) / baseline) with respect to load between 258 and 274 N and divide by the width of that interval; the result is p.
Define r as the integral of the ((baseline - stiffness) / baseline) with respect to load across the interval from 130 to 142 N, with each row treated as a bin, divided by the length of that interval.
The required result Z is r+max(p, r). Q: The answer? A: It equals 0.130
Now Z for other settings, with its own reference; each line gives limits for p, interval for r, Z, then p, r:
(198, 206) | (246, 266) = 0.045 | -0.04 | 0.023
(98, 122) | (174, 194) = 0.003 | -0.02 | 0.002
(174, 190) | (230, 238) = 0.085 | 0.00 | 0.042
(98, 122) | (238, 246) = -0.041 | -0.02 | -0.022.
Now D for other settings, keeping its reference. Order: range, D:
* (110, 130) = 121.5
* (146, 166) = 156.6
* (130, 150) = 142.9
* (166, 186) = 172.2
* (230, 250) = 238.6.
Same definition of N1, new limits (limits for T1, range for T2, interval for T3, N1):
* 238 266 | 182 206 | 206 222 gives 3.9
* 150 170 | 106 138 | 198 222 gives 4.9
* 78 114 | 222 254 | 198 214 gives 3.7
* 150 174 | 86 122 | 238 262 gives 4.7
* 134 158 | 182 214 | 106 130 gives 4.8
